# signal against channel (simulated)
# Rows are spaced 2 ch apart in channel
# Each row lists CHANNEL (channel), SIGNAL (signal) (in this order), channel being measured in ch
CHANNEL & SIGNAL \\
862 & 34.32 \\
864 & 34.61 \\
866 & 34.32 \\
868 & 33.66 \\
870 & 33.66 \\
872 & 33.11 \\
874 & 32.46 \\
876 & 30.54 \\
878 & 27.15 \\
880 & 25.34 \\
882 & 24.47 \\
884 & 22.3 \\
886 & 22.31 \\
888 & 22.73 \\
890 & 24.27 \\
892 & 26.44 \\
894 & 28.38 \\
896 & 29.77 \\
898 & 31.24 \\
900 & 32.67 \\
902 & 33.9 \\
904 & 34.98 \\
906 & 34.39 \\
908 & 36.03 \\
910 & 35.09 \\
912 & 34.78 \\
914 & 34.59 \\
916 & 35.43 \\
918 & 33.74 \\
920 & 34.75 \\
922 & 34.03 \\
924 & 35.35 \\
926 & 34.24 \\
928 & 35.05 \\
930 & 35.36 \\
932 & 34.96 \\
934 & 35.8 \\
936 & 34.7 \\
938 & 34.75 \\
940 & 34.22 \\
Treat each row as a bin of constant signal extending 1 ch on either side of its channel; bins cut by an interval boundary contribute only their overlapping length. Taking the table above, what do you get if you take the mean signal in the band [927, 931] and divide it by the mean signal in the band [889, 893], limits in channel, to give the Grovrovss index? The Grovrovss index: 1.39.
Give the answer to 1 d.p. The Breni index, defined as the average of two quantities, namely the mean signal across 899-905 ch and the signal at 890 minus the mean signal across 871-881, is 14.2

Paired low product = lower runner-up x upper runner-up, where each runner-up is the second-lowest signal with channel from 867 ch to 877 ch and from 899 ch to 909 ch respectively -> 1100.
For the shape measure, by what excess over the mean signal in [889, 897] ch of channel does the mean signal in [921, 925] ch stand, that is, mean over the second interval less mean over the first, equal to 7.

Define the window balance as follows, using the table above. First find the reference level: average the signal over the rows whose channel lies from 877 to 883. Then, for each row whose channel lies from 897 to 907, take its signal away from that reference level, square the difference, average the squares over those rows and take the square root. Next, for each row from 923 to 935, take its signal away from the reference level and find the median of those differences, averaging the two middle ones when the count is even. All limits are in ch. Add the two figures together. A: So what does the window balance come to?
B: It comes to -2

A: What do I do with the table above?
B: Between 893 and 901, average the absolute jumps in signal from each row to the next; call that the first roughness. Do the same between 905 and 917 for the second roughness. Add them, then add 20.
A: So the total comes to 22.2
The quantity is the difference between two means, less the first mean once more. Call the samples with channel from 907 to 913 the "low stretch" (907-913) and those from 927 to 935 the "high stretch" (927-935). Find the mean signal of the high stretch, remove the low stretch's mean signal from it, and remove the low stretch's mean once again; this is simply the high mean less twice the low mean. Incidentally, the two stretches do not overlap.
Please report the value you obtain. -35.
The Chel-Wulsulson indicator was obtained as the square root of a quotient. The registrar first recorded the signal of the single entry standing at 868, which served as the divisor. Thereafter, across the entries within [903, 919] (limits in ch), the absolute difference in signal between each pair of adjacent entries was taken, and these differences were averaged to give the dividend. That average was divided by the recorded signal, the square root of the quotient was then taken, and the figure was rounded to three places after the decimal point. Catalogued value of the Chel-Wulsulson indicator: 0.162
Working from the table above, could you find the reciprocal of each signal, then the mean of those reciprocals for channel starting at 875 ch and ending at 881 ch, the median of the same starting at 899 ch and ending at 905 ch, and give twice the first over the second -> 2.5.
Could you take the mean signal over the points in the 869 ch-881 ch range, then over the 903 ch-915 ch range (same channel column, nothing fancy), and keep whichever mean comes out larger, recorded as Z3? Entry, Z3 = 35.0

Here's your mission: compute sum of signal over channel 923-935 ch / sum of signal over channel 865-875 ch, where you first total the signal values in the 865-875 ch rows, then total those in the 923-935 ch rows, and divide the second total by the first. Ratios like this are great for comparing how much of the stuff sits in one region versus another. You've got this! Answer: 1.3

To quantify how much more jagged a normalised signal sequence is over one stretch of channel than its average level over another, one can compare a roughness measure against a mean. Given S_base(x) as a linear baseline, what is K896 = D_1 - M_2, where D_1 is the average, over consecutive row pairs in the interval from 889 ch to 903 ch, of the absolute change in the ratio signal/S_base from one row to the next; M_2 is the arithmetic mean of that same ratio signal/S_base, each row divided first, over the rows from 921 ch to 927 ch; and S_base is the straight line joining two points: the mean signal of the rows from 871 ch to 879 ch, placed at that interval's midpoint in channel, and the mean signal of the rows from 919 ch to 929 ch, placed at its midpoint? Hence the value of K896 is -0.951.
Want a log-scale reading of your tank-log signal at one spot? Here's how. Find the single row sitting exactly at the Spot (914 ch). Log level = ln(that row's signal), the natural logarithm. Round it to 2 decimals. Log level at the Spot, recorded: 3.54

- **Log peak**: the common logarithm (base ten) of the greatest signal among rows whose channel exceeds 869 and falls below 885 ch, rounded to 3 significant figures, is 1.53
